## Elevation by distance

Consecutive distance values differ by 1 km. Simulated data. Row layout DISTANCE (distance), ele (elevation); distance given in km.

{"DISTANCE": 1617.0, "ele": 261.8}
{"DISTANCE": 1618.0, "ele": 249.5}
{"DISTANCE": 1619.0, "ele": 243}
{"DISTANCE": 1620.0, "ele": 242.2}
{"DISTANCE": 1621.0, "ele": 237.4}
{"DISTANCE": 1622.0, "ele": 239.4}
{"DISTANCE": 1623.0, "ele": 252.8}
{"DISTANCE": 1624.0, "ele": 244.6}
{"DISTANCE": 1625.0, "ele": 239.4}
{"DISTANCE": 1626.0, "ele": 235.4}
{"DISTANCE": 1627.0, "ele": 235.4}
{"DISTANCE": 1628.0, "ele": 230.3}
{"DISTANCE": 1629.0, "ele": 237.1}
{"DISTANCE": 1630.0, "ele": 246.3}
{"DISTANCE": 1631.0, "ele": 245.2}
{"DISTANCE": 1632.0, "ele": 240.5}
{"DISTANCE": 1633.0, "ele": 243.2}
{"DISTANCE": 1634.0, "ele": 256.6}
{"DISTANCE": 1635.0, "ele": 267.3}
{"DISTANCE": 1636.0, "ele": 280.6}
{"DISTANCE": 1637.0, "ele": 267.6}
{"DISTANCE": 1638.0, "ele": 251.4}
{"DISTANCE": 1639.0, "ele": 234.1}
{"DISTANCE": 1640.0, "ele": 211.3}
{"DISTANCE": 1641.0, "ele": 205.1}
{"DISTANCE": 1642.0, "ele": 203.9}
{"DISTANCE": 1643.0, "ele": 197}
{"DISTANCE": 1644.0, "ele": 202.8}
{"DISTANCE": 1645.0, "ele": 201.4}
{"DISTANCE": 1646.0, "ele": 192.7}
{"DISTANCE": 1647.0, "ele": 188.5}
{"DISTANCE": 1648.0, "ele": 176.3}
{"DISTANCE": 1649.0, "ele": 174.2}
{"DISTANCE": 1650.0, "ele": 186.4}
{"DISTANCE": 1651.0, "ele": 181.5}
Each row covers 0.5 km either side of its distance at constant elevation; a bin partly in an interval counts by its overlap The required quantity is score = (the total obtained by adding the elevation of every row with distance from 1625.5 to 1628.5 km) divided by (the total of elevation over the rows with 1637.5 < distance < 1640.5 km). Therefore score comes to 1.0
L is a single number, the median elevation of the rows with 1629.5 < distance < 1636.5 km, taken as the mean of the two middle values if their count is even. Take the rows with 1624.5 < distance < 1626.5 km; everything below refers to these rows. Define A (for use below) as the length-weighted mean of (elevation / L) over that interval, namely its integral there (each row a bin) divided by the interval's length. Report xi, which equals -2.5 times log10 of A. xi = 0.04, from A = 0.96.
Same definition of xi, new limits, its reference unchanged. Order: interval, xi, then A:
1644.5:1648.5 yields 0.28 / 0.77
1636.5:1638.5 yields -0.06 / 1.05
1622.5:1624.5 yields -0.01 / 1.01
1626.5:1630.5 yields 0.04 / 0.96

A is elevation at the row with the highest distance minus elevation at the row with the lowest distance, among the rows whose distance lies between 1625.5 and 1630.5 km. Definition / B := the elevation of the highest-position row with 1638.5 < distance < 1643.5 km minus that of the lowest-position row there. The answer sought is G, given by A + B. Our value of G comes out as -26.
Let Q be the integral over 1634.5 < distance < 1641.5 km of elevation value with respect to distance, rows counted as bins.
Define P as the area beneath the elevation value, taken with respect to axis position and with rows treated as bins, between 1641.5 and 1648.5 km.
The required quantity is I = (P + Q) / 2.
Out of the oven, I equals 1540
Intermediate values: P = 1363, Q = 1717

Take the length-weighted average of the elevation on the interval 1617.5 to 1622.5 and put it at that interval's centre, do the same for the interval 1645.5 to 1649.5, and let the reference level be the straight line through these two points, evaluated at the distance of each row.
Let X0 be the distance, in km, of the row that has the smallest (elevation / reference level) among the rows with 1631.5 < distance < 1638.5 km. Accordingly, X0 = 1632.0 km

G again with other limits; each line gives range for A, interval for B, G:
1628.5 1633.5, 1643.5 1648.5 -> -20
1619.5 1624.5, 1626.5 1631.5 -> 12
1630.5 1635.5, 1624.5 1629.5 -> 20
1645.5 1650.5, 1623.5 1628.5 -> -21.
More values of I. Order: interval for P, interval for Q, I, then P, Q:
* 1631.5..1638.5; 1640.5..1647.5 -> 1599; 1807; 1391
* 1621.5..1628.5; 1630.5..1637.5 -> 1739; 1677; 1801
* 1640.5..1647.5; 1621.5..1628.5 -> 1534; 1391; 1677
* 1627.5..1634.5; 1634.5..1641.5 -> 1708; 1699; 1717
